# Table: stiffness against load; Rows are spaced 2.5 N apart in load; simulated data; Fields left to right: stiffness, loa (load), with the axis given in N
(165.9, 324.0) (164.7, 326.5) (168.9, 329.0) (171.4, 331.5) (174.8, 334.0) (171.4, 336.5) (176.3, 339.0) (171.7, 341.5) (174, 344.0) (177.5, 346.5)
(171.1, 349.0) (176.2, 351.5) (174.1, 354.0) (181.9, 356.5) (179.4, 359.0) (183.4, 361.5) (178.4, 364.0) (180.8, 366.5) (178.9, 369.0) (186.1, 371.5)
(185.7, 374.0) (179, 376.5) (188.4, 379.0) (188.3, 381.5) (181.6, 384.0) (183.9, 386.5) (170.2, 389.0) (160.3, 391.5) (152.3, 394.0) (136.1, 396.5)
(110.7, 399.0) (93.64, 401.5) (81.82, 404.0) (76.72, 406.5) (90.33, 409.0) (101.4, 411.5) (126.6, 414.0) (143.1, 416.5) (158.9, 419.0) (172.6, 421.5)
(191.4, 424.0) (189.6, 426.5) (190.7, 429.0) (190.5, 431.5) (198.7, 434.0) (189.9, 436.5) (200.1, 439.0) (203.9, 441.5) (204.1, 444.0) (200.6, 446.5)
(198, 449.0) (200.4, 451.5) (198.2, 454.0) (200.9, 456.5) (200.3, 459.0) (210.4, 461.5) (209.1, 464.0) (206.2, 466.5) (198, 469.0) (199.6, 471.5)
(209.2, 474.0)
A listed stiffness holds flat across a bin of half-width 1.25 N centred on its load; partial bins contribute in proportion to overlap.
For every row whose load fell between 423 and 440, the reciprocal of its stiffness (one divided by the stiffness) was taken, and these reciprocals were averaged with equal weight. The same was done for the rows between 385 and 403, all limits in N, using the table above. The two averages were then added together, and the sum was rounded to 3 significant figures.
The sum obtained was 0.0125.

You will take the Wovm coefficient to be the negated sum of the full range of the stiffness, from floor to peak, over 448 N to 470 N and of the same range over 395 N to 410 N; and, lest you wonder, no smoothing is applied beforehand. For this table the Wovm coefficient -72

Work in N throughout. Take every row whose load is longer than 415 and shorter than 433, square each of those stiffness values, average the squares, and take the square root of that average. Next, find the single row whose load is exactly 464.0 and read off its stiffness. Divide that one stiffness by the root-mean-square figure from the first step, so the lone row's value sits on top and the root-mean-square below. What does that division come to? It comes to 1.18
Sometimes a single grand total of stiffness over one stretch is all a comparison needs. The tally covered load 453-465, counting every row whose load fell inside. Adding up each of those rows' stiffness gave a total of 1019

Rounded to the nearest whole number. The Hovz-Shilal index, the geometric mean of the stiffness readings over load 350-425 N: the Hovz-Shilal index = 151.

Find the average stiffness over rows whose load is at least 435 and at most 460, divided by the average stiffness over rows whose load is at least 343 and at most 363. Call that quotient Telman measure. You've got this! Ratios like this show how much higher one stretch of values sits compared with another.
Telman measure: 1.13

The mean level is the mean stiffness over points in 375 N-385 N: 184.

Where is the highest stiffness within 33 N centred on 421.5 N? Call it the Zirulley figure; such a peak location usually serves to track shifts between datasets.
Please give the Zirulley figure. 434.0 N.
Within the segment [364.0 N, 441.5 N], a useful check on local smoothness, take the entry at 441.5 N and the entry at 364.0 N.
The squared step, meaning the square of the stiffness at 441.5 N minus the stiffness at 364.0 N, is 650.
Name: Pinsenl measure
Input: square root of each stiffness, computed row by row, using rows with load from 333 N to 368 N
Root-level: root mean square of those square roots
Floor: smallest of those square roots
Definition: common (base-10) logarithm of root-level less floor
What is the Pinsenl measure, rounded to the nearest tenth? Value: -0.7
